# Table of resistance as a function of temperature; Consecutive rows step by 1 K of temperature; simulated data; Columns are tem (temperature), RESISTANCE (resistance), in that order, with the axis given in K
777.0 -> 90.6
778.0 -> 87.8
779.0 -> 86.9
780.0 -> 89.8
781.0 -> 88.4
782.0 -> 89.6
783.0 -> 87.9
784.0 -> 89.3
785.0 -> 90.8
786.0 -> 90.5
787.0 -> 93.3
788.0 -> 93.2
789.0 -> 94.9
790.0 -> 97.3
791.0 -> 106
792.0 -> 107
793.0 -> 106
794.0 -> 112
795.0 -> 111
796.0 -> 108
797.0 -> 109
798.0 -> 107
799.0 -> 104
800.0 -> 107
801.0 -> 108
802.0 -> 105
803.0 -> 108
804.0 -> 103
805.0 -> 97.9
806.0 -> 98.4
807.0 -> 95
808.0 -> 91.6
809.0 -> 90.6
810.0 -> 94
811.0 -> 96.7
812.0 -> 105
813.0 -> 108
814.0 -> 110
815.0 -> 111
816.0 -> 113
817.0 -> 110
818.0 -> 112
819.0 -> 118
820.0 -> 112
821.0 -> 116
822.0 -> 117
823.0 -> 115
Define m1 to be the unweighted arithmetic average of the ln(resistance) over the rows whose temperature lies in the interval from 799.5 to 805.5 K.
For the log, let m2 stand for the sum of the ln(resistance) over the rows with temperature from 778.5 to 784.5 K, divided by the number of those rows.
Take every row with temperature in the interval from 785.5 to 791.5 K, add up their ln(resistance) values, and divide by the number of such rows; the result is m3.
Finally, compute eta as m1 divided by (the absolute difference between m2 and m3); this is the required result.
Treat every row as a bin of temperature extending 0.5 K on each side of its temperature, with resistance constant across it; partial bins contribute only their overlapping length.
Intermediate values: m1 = 4.65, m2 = 4.48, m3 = 4.56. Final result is 60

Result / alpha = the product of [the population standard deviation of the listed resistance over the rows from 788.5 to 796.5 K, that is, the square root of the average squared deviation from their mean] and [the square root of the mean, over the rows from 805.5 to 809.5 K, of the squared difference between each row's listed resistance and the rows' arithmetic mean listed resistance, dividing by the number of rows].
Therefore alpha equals 18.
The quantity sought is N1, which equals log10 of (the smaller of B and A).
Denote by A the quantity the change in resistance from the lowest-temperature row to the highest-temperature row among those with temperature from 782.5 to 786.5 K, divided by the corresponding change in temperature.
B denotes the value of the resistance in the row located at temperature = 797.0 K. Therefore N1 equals -0.06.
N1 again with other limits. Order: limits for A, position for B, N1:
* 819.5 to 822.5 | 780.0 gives 0.40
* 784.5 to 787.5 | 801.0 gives 0.10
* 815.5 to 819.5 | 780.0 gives 0.22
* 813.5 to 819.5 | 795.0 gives 0.20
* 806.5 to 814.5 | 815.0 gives 0.33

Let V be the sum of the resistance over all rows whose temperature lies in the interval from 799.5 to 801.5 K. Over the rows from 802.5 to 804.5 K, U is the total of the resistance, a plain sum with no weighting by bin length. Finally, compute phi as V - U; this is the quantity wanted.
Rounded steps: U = 211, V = 215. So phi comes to 4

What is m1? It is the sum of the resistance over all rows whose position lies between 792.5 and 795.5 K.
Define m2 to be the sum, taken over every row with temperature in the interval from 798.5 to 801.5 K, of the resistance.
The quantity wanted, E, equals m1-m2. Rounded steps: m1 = 329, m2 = 319.0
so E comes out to 10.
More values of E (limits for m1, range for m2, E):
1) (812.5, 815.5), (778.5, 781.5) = 64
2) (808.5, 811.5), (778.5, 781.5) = 16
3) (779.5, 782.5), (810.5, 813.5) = -42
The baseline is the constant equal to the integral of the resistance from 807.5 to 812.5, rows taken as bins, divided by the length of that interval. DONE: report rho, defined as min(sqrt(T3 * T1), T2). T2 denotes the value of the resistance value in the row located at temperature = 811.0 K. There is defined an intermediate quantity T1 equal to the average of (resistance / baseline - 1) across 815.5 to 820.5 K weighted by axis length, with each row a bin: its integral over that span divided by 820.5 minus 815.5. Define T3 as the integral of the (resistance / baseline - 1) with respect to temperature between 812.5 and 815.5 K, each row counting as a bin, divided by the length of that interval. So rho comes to 0.164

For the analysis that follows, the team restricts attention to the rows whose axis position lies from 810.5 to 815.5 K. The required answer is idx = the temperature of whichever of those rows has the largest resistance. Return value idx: 815.0 K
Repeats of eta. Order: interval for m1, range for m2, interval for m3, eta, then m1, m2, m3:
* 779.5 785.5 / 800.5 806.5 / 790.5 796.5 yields 95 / 4.49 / 4.64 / 4.68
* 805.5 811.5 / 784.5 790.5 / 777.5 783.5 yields 84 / 4.55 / 4.54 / 4.48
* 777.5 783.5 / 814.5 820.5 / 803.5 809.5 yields 28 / 4.48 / 4.72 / 4.56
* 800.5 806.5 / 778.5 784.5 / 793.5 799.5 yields 23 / 4.64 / 4.48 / 4.69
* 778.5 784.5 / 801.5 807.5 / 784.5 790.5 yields 56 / 4.48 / 4.62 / 4.54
